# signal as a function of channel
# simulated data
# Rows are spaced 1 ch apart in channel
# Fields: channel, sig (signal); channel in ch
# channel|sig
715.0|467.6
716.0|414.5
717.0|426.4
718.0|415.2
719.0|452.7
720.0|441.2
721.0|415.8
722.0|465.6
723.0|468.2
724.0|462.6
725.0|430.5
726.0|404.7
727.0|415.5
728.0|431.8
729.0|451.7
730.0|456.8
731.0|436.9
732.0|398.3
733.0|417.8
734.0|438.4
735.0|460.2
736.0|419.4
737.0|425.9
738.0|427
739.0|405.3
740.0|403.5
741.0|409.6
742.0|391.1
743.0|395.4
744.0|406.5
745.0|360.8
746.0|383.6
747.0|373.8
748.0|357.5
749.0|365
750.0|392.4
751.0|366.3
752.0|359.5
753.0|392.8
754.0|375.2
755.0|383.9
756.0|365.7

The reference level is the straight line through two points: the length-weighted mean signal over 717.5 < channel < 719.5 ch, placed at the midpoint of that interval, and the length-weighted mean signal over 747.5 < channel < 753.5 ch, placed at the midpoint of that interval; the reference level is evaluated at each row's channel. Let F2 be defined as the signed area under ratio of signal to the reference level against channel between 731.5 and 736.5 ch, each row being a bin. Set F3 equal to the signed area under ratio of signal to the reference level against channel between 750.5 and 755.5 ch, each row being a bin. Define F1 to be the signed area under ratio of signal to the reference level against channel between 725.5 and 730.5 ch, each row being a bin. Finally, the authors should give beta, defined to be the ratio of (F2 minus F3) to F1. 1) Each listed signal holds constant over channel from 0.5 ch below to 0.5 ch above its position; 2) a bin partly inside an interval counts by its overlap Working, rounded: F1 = 5.20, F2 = 5.28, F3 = 5.11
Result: 0.03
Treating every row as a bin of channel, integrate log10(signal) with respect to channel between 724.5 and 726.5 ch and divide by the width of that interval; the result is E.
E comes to 2.62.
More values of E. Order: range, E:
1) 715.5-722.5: 2.64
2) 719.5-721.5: 2.63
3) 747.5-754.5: 2.57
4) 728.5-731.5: 2.65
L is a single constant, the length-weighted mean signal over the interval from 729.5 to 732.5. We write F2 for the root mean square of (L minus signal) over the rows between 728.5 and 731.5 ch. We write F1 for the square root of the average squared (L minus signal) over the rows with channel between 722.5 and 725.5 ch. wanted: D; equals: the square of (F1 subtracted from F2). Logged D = 77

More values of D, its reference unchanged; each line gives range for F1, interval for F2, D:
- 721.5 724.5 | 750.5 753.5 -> 609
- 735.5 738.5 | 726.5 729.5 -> 58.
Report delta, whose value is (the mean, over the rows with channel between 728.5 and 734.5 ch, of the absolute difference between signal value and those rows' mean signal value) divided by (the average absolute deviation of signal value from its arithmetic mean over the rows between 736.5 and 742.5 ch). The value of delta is 1.57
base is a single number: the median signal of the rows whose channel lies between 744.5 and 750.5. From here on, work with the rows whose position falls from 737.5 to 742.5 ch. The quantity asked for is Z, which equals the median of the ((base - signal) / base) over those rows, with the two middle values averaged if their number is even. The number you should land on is -0.10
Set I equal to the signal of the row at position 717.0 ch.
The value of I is 426.4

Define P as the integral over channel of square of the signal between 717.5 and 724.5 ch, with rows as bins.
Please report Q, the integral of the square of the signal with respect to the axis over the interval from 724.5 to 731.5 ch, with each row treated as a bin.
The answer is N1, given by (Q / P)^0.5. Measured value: 0.97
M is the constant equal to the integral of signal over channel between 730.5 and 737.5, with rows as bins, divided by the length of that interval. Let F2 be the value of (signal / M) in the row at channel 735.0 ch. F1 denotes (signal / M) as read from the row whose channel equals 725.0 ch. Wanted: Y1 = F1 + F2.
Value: 2.08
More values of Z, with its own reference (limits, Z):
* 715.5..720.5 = -0.15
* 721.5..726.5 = -0.25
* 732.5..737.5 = -0.15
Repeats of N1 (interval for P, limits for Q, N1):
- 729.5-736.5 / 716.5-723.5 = 1.02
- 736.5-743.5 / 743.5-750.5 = 0.92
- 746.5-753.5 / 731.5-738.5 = 1.15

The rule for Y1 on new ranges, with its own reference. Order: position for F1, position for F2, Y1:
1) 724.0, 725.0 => 2.09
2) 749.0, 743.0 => 1.78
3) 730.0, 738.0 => 2.06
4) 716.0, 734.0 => 1.99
